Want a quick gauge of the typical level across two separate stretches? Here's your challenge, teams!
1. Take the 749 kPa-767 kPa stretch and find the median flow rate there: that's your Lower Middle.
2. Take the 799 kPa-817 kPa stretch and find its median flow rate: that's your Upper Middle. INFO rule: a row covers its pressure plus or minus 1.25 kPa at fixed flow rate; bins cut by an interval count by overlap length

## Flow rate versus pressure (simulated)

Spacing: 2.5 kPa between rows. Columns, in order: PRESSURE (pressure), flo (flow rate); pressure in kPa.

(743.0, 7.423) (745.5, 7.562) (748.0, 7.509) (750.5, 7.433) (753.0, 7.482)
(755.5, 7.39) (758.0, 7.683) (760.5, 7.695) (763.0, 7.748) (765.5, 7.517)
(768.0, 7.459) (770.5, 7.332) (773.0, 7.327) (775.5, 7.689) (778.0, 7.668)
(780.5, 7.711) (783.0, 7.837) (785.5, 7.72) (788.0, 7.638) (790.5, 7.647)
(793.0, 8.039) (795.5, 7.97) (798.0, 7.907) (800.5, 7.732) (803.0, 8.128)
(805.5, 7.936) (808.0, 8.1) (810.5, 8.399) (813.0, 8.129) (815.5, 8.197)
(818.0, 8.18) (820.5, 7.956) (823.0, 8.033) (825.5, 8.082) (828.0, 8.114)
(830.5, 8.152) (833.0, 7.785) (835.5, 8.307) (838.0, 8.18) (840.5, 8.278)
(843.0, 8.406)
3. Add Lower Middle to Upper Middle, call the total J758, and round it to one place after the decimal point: 15.6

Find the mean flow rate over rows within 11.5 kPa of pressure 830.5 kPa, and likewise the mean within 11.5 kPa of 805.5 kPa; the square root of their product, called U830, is 8.08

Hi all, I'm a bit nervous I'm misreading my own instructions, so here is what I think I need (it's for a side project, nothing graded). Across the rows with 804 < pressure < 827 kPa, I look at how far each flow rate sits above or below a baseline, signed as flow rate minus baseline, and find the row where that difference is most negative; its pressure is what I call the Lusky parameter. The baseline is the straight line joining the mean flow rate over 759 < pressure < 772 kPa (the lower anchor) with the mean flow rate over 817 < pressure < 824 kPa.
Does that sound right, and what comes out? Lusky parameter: 820.5 kPa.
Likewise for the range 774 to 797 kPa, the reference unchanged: 790.5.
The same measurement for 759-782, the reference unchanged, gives 773.0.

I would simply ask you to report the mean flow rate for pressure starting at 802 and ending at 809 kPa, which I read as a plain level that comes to 8.05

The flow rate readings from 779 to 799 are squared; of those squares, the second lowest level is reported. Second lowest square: 58.5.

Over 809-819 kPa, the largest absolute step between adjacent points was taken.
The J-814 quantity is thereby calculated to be 0.27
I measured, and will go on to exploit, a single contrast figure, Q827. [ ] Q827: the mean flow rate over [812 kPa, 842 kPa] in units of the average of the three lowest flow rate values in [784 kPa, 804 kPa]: 1.06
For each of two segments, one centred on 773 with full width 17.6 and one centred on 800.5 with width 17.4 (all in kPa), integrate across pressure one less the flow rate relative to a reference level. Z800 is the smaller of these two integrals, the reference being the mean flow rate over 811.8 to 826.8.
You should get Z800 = 0.27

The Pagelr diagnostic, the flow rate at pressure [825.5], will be 8.082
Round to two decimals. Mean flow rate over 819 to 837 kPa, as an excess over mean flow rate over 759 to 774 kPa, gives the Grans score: 0.55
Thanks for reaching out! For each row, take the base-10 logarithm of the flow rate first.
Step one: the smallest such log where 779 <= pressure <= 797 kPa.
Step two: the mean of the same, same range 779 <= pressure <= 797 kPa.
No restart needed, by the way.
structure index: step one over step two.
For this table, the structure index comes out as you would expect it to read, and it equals 0.990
